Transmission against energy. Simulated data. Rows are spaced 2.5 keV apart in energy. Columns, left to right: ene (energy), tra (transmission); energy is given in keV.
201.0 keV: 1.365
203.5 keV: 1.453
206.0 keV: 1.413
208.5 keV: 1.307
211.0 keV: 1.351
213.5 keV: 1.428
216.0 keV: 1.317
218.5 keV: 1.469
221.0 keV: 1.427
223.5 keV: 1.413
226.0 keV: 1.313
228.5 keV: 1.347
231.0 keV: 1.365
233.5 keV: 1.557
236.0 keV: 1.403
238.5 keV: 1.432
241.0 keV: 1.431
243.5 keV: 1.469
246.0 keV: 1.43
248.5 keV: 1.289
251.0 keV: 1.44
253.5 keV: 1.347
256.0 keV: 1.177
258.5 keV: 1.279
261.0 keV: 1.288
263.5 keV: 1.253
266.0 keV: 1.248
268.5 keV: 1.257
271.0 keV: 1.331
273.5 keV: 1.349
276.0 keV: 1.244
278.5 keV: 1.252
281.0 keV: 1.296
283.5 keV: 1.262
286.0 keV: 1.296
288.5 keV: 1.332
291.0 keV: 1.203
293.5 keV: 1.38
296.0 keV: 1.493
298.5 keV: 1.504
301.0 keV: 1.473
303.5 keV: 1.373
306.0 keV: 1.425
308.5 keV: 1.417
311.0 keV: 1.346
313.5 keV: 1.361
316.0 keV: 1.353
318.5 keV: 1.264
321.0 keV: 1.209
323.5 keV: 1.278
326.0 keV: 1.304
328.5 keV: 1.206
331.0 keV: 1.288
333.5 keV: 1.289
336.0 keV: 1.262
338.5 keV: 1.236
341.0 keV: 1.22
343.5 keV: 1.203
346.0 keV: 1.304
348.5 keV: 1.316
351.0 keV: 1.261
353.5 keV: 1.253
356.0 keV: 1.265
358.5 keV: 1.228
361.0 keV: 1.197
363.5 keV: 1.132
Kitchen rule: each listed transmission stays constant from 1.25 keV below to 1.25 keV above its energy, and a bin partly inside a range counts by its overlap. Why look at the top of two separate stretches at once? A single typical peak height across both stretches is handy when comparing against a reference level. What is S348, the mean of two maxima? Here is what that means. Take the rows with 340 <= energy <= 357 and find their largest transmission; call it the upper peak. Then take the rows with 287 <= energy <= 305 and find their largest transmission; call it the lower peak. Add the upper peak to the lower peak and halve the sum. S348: 1.41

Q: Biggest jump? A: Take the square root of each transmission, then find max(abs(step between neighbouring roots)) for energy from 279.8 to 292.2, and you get 0.057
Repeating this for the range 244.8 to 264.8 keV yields 0.076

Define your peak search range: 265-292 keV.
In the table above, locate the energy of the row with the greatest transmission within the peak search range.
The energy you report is 273.5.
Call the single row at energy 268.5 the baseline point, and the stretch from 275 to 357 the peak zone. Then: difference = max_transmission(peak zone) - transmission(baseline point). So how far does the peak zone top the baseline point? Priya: 0.25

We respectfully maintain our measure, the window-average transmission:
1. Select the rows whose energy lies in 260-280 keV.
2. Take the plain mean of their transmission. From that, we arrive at 1.28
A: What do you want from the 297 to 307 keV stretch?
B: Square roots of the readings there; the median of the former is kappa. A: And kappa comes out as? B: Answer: 1.20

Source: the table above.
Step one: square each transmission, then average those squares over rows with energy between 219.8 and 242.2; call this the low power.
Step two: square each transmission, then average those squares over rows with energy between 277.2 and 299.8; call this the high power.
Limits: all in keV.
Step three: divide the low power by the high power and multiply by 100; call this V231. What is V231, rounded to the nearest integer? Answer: 111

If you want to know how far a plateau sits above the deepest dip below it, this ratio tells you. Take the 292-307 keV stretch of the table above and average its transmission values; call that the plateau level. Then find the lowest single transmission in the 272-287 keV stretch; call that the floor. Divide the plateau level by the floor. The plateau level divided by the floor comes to 1.16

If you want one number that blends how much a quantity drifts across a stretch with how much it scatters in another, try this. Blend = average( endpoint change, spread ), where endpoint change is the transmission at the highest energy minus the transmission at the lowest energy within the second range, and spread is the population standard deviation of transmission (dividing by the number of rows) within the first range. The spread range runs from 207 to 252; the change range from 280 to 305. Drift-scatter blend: 0.072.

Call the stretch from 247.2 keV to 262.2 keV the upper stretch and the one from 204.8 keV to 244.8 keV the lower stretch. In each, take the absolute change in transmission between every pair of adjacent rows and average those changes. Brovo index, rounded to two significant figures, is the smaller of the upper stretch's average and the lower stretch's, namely 0.074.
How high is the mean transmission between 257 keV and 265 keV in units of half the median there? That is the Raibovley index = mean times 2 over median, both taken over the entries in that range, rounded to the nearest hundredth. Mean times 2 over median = 1.99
